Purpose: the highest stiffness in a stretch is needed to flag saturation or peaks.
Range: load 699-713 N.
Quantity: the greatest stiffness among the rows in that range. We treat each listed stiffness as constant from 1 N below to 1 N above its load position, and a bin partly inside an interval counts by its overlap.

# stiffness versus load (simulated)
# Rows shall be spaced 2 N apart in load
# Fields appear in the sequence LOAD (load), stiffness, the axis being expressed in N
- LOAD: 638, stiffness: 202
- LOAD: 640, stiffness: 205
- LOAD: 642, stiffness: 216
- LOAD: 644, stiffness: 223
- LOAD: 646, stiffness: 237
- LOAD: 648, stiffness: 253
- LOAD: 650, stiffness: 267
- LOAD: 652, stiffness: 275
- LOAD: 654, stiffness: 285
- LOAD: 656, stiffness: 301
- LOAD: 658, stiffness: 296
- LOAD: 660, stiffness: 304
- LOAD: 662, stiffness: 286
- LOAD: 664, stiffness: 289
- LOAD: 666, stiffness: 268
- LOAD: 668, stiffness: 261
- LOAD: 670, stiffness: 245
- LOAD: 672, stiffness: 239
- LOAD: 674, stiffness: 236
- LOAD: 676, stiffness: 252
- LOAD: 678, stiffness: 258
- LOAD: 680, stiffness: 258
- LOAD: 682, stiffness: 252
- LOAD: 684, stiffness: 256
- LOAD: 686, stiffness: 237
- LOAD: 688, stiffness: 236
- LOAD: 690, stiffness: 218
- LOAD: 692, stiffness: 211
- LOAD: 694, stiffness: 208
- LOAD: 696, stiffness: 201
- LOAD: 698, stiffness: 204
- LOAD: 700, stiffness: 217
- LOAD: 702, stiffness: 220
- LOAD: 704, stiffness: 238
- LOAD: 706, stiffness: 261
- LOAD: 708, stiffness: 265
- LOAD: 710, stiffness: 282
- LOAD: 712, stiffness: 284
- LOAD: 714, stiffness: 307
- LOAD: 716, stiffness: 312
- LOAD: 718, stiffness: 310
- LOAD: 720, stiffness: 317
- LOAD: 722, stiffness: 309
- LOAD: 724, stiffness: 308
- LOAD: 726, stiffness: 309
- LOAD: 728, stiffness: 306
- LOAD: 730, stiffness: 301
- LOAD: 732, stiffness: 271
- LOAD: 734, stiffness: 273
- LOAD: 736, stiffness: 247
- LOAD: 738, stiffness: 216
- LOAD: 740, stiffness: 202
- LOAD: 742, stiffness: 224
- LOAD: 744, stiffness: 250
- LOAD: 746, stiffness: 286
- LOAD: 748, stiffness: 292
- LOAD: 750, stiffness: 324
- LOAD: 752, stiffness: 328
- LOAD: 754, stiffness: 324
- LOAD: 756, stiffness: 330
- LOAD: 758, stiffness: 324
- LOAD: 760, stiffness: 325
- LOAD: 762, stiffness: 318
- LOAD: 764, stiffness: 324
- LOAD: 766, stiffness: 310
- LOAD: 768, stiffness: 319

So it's 284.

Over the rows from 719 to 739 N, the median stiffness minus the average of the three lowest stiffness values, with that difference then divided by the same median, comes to 0.19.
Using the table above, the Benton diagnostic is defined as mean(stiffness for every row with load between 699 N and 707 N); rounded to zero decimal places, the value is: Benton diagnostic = 234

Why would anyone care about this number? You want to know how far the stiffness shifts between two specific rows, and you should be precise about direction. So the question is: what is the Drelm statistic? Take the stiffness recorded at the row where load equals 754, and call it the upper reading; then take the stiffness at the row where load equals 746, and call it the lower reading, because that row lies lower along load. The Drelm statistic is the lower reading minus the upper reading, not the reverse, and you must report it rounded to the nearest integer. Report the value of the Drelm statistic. -38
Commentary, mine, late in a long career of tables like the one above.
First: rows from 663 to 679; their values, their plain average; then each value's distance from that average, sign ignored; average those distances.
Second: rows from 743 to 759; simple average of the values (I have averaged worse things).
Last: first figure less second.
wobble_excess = -294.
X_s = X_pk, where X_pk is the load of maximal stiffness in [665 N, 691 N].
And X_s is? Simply 666 N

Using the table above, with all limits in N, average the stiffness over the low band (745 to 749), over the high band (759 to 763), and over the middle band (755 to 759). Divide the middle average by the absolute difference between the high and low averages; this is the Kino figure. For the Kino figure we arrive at 10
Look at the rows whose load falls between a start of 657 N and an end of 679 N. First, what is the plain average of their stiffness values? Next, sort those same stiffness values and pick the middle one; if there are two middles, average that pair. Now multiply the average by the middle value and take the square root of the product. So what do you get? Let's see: 264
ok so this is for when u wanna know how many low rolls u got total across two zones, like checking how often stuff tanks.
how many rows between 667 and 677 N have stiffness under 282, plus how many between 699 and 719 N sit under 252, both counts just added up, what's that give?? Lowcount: 8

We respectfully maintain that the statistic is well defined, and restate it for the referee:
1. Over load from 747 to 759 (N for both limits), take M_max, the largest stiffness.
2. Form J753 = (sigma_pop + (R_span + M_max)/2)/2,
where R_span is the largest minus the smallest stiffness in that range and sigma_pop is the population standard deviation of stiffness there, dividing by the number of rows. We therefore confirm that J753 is 98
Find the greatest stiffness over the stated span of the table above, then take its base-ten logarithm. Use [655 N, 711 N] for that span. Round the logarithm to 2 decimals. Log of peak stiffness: 2.48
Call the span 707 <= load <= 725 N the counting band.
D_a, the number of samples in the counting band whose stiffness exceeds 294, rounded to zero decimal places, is 6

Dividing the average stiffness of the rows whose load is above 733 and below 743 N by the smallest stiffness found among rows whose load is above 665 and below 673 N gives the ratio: 0.97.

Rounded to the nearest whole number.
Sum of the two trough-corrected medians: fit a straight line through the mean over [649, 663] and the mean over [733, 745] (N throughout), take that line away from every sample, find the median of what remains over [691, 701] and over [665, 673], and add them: -82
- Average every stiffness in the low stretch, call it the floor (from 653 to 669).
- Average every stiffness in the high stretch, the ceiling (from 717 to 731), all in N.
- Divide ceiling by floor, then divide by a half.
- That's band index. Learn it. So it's 2.2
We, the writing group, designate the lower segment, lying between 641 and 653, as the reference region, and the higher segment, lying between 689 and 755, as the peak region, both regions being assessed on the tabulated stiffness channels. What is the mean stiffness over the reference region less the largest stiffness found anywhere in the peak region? -83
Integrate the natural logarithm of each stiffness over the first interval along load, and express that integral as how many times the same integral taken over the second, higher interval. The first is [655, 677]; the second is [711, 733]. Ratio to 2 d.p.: 0.98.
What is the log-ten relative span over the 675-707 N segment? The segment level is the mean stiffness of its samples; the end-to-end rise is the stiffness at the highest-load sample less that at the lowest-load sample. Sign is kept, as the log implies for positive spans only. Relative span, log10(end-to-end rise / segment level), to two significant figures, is -1.4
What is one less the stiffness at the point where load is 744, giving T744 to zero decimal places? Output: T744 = -249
